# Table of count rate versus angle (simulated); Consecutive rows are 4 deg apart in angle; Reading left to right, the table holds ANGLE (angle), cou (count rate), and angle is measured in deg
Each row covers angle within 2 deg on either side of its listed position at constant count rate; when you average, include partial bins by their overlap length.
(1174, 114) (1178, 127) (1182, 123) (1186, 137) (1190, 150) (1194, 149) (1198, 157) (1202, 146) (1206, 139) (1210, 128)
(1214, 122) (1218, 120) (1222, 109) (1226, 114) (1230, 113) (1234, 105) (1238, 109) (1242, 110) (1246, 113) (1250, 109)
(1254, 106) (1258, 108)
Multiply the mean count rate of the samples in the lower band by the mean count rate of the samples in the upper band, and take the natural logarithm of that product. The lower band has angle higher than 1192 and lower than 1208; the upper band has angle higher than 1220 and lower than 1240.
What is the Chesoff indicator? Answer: 9.7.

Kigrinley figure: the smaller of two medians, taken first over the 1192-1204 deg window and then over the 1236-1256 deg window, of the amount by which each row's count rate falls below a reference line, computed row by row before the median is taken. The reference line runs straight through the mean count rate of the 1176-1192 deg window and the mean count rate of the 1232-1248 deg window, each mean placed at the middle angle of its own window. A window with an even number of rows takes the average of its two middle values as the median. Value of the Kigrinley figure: -20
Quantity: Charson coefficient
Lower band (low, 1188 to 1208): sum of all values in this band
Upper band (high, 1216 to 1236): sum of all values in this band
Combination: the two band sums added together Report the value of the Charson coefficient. 1302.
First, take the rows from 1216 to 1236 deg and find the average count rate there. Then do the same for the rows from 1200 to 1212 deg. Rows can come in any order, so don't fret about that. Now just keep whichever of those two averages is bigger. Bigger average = 138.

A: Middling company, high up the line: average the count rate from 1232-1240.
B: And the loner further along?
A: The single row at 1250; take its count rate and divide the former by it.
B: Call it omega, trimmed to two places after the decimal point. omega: 0.98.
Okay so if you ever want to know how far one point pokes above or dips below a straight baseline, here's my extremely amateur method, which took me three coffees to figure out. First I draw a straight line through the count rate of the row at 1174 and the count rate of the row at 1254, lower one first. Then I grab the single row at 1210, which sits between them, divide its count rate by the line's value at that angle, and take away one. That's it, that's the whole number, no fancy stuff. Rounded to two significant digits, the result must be 0.16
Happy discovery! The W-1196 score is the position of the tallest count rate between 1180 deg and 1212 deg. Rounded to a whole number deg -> 1198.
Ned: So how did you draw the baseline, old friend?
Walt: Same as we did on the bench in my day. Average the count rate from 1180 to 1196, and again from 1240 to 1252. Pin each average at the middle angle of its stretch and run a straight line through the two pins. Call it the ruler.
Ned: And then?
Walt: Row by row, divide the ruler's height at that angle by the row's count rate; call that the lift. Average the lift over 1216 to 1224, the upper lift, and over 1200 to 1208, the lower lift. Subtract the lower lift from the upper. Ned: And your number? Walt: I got 0.158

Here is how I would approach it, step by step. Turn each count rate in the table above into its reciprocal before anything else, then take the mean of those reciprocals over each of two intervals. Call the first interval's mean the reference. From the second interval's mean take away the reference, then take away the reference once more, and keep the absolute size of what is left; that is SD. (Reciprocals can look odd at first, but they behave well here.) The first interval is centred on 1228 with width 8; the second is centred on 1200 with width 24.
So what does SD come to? 0.0107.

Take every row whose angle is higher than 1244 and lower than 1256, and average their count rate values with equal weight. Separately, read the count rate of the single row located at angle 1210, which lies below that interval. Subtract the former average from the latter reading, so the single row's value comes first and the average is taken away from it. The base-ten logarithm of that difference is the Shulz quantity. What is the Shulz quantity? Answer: 1.27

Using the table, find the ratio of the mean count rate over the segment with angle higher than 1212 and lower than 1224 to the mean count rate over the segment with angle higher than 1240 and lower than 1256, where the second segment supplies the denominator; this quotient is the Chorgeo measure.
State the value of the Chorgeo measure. 1.07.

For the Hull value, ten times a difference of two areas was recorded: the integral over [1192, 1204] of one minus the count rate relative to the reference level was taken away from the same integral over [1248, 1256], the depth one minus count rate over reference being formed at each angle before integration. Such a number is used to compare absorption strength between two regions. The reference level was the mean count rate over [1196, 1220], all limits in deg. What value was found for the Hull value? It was 30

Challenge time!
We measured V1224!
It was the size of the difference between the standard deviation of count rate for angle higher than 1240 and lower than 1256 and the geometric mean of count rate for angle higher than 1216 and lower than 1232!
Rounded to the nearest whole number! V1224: 111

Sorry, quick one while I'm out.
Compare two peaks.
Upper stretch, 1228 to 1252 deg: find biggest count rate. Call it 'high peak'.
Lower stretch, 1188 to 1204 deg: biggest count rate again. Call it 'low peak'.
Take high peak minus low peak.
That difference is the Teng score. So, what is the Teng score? -44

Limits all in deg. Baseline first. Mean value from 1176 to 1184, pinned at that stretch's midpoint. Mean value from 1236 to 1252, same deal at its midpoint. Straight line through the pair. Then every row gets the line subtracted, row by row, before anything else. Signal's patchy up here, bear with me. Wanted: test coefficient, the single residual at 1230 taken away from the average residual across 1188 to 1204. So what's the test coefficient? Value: 30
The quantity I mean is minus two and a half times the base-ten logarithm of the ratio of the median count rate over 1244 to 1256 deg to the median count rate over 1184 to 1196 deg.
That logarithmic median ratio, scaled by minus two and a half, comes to 0.34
